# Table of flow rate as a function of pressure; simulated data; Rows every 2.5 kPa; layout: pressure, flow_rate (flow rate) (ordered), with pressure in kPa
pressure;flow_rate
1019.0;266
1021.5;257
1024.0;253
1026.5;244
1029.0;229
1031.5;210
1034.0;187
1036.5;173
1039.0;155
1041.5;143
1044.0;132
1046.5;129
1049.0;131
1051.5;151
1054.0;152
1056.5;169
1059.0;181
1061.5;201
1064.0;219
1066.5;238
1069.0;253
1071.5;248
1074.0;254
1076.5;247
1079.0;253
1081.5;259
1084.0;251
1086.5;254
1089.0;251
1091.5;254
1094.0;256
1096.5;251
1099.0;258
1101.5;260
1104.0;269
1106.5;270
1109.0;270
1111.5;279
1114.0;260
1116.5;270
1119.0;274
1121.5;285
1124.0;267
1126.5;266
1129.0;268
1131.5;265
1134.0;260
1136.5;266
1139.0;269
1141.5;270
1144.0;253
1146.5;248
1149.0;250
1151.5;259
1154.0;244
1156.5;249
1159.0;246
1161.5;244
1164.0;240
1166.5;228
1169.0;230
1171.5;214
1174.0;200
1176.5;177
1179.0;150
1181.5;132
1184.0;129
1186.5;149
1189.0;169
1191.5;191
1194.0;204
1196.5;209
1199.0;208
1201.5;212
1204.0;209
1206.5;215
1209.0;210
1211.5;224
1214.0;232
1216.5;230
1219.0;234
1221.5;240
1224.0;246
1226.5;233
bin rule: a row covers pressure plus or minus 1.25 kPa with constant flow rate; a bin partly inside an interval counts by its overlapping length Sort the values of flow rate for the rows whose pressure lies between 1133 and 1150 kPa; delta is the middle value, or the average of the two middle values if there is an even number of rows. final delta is 260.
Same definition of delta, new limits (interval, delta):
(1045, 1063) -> 152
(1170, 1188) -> 150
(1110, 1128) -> 270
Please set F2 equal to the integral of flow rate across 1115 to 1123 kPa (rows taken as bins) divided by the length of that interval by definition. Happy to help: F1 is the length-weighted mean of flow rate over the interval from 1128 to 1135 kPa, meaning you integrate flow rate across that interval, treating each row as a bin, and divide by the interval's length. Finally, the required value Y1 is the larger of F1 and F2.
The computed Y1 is 276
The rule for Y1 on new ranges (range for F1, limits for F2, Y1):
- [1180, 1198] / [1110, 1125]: 273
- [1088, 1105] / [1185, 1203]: 257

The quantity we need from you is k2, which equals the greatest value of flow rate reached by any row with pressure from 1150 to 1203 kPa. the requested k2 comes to 259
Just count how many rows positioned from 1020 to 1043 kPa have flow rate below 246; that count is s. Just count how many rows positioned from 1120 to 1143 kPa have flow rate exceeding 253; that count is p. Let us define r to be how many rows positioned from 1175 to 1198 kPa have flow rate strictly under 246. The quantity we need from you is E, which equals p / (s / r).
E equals 12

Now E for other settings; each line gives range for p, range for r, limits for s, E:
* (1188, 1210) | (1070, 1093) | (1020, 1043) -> 0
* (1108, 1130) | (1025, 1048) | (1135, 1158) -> 81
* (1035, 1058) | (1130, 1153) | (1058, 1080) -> 0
